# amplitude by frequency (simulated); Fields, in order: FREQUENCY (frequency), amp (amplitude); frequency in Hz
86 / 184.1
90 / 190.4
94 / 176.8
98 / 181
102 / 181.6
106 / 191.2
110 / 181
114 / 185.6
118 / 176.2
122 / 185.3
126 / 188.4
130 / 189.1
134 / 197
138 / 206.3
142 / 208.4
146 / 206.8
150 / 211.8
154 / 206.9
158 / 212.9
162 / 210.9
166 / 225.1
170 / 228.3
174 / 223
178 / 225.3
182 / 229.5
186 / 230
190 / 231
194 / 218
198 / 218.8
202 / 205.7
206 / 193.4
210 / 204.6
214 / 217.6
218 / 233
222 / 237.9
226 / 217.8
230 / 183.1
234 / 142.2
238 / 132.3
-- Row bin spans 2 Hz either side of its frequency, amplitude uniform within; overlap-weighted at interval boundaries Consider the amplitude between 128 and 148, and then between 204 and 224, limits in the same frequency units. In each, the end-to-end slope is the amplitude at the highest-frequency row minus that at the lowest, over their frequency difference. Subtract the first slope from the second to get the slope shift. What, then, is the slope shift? 1.7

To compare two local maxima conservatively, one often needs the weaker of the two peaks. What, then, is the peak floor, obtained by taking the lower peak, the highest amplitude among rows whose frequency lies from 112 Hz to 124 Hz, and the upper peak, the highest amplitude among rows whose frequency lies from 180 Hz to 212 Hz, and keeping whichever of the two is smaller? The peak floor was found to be 186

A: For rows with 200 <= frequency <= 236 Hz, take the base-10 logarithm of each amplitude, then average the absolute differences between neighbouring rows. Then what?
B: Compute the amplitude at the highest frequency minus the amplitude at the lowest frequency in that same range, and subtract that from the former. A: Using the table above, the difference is 64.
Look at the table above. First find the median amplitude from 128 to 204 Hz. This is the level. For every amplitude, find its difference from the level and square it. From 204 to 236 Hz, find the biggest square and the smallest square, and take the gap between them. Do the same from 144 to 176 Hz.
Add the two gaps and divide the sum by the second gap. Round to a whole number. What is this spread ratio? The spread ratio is 22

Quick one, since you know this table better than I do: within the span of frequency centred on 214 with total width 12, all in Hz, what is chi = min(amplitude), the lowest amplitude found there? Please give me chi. 204.6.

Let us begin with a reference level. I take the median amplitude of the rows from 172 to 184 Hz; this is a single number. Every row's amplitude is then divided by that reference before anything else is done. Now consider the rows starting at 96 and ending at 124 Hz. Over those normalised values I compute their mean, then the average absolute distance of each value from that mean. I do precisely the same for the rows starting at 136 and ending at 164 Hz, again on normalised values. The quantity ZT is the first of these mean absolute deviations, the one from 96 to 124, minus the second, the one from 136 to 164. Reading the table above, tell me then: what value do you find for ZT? 0.01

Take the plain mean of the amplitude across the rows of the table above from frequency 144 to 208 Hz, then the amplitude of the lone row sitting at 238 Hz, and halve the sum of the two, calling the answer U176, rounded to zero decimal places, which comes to 175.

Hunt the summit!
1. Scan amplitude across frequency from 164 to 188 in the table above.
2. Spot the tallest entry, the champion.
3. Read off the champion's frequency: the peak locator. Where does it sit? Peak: 186 Hz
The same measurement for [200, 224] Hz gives 222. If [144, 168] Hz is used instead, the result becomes 166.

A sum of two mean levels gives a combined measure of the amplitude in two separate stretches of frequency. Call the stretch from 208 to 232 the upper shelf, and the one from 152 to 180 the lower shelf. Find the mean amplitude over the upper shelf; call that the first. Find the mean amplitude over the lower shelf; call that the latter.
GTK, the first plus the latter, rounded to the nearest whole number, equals 435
